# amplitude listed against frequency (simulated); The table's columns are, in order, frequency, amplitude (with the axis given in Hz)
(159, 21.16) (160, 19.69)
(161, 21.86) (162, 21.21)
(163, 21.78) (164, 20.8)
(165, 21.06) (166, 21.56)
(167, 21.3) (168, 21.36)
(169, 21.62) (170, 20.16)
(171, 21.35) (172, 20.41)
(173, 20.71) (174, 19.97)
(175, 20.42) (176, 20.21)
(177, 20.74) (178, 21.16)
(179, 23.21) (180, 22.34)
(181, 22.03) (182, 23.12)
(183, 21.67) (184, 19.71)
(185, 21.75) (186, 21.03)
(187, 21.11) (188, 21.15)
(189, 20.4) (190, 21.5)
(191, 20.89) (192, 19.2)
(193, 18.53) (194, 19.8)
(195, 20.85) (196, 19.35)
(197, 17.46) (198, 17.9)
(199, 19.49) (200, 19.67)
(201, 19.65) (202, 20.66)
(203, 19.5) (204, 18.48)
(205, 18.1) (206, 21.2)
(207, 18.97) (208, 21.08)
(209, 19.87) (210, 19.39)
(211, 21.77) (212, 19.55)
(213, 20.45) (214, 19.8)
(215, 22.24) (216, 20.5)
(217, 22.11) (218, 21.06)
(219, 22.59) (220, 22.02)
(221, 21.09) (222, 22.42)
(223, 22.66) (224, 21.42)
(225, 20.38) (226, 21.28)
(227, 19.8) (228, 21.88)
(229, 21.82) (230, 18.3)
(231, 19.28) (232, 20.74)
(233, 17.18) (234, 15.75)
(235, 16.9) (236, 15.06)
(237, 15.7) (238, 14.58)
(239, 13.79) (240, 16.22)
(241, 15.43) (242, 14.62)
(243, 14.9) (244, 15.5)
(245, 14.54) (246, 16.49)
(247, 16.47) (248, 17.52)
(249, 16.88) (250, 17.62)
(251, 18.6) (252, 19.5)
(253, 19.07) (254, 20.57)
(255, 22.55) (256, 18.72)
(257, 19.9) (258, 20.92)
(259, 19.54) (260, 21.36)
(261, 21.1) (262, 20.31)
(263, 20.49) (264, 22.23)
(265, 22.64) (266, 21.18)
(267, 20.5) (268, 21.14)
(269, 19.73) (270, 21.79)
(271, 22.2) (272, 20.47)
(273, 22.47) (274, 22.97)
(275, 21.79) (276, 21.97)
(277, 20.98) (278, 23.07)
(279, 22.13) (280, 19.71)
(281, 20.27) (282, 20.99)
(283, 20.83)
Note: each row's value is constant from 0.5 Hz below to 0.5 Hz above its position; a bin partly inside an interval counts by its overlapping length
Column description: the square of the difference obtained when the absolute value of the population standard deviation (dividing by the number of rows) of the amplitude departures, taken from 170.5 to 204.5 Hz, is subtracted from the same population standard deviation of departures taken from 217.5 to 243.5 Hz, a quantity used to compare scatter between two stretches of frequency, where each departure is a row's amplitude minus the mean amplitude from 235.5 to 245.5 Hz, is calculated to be 2.9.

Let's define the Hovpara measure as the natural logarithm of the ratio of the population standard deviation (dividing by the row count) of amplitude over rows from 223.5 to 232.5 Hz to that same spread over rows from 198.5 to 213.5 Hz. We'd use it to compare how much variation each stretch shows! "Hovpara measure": 0.16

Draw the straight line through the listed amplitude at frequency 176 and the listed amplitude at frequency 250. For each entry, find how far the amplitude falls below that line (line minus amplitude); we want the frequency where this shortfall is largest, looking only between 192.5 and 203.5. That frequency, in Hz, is 197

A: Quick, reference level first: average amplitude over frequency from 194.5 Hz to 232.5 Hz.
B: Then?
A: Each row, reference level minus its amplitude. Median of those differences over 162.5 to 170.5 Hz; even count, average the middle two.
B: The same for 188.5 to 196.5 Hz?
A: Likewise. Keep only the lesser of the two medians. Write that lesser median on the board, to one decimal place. -0.9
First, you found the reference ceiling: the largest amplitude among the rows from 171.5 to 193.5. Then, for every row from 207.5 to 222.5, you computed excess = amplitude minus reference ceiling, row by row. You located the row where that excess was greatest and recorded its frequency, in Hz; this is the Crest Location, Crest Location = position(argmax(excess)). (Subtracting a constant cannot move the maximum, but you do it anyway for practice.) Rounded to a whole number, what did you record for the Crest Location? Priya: 219 Hz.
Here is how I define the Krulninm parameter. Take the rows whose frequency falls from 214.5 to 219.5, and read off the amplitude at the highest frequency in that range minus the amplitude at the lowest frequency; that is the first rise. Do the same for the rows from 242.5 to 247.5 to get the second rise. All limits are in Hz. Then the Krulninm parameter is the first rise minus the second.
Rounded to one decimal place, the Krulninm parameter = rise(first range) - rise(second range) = -1.2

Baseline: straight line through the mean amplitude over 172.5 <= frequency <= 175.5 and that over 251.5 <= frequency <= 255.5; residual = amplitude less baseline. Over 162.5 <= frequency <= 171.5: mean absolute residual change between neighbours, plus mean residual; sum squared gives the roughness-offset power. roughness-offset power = 2.2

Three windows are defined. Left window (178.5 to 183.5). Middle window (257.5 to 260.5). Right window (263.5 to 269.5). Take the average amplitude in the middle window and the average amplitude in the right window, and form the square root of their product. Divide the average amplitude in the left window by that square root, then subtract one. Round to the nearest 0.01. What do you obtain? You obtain 0.07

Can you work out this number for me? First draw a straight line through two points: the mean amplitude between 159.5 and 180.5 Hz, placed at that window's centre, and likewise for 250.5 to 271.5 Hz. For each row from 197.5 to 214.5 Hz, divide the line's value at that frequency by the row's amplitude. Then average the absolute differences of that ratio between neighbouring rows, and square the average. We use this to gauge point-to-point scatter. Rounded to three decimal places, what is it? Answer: 0.005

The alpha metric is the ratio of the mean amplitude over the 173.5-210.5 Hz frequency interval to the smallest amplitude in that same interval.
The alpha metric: 1.16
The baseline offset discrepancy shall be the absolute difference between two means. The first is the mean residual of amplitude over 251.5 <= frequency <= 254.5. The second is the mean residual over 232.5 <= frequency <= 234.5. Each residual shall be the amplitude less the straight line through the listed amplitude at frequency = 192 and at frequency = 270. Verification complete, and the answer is 2.6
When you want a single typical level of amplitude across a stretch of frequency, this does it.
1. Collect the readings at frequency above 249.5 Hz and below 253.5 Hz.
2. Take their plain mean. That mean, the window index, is 18.7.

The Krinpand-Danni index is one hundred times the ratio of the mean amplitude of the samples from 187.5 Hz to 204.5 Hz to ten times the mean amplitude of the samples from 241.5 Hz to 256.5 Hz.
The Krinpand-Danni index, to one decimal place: 11.2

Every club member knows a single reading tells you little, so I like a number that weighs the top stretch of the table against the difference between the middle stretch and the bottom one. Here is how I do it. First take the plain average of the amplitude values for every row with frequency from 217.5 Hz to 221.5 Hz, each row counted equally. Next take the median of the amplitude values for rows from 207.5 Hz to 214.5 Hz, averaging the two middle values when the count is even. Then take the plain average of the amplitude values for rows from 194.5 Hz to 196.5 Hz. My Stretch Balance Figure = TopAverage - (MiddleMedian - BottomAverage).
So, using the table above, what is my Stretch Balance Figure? 21.9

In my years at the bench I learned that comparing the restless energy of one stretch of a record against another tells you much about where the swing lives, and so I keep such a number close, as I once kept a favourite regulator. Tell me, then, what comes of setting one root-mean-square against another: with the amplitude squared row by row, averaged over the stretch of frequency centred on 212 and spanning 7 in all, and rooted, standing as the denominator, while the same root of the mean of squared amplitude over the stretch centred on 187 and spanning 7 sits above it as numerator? 1.024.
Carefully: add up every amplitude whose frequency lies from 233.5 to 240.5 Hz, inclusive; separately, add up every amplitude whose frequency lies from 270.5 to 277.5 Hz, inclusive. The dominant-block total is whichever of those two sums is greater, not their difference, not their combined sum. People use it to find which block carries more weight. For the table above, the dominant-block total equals 153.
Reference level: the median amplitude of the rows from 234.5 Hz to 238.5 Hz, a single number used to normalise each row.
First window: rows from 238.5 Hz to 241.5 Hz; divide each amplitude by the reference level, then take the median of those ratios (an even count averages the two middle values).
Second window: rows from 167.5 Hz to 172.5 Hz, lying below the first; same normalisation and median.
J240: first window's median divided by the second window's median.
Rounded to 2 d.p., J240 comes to 0.72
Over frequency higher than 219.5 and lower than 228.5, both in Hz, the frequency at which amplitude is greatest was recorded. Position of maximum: 223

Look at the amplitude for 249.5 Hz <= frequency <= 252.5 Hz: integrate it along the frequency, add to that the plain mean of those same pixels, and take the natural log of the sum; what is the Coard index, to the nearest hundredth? 4.31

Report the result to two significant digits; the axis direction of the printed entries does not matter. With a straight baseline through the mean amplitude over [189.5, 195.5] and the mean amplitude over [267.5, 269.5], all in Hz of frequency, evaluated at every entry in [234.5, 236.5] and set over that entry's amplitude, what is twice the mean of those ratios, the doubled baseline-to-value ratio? 2.5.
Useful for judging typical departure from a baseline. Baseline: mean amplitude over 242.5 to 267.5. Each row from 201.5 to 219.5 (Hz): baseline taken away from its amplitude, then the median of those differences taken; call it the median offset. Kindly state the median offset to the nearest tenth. 1.3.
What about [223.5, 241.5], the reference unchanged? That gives -1.4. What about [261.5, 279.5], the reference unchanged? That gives 2.6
